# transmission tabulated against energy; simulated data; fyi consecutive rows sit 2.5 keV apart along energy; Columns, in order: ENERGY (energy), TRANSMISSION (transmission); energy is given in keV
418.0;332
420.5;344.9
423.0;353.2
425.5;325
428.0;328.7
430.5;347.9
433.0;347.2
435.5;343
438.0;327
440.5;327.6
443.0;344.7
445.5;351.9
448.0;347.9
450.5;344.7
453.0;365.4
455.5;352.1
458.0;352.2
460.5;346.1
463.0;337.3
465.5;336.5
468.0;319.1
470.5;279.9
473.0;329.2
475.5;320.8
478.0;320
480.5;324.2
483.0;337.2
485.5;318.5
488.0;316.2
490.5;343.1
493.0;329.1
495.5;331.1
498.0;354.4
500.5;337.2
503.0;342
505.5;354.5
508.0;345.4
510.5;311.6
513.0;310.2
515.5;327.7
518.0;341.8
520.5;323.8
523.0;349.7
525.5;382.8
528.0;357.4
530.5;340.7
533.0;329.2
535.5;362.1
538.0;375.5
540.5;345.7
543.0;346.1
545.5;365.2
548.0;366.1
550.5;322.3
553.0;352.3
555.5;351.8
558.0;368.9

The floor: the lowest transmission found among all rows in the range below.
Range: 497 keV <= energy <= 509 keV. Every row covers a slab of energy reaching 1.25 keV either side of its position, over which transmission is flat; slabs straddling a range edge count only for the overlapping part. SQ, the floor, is 337.2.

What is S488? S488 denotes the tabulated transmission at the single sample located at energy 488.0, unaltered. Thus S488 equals 316.2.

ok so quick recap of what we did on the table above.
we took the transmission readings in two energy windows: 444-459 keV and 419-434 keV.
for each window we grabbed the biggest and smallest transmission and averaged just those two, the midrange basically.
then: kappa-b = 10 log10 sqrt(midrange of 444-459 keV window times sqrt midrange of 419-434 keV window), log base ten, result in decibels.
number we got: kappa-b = 19.1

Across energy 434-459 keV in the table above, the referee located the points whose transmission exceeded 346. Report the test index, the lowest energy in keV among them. 445.5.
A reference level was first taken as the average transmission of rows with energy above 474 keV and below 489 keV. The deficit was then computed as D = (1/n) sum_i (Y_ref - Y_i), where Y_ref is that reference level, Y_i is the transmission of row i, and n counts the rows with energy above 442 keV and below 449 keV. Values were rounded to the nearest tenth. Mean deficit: -25.3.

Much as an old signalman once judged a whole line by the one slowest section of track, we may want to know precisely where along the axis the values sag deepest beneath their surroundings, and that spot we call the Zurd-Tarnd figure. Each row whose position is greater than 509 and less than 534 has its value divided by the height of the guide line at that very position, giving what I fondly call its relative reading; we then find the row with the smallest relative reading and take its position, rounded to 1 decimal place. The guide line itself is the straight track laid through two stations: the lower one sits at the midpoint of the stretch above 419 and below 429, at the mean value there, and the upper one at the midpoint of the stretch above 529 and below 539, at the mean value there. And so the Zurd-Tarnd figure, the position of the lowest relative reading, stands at 513.0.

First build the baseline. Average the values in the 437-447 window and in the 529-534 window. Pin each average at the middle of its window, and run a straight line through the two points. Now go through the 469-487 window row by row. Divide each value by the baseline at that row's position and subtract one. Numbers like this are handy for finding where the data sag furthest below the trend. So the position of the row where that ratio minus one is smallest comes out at 470.5 keV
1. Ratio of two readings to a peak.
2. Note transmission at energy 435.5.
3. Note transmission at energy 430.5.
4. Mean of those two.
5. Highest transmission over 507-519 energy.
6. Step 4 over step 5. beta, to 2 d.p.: 1.00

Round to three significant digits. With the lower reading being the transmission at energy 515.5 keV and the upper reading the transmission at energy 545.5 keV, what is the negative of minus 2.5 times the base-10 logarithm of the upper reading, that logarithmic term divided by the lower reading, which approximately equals 0.0195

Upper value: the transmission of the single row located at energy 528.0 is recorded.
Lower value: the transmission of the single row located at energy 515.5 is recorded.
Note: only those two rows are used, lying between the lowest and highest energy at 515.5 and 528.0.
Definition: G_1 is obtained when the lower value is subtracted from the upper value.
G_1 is 30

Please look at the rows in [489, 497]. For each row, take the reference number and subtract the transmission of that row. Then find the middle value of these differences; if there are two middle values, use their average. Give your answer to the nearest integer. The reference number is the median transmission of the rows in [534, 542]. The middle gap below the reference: 31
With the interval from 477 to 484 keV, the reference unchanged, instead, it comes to 38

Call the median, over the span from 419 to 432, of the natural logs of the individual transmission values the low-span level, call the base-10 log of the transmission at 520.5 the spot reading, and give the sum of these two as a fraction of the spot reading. 3.33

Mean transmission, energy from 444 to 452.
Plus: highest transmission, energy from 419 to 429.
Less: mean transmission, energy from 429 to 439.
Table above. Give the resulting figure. 360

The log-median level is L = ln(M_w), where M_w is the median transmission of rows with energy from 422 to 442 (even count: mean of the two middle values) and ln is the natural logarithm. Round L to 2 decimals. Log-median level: 5.82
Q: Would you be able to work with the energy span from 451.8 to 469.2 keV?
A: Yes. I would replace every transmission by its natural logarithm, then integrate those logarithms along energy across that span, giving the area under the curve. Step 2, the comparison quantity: 102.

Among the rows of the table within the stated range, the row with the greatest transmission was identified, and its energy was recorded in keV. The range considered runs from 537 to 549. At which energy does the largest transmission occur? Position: 538.0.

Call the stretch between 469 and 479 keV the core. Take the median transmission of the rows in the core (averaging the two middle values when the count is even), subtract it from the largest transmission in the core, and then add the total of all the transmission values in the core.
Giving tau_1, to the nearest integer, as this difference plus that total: 1259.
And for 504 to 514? 1348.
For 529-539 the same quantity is 1432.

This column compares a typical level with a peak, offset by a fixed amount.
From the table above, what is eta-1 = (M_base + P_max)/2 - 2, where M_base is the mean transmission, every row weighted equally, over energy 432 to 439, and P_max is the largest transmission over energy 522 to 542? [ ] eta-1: 359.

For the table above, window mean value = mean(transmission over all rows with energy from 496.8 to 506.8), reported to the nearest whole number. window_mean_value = 347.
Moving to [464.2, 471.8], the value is 312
